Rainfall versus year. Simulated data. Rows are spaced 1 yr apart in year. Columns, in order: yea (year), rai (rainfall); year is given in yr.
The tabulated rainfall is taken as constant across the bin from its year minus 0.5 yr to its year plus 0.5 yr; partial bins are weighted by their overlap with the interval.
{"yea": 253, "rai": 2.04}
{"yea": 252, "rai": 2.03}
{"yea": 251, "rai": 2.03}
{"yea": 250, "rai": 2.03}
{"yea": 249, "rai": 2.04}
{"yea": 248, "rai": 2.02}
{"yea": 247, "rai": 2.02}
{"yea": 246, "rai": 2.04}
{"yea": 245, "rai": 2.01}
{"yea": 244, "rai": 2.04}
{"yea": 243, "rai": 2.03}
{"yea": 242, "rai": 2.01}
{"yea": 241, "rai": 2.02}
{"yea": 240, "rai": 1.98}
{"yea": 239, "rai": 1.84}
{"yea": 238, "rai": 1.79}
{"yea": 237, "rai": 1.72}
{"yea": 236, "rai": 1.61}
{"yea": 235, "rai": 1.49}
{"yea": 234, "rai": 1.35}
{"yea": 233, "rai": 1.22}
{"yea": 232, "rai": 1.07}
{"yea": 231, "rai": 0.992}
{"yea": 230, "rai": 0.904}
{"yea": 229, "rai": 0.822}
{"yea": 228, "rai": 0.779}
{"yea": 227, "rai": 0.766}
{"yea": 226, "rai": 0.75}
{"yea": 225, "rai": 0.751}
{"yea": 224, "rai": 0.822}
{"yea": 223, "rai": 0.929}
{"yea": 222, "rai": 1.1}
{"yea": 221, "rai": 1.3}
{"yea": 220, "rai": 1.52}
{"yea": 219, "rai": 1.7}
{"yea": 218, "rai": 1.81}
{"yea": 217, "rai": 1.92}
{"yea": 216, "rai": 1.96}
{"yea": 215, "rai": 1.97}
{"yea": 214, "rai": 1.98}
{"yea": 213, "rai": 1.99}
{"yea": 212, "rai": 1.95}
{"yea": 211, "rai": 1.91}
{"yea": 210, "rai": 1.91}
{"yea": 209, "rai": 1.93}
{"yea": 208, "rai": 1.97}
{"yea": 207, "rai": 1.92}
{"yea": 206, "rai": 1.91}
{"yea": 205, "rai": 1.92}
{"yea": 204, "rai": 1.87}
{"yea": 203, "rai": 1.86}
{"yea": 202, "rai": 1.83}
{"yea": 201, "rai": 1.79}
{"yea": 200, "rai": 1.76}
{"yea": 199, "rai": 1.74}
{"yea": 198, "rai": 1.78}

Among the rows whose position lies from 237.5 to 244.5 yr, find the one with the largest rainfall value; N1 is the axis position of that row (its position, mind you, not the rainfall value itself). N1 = 244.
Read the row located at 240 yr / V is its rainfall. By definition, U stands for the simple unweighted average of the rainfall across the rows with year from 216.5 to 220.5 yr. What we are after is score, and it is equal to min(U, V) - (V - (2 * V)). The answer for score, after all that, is 3.72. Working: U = 1.74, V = 1.98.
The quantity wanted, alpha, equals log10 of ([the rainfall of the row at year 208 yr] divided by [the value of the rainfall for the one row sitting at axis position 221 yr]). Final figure 0.181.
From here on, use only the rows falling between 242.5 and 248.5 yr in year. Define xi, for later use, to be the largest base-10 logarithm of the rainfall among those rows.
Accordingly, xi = 0.310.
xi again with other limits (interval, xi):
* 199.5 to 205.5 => 0.283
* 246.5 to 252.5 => 0.310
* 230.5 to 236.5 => 0.207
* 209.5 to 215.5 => 0.299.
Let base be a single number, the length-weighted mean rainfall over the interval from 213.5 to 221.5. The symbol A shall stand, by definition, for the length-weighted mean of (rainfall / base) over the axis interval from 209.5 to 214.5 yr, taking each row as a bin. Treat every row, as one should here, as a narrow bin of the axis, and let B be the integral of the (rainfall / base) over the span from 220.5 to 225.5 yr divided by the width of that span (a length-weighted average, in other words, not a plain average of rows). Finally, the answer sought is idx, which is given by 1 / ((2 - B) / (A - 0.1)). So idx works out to 0.69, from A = 1.1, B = 0.55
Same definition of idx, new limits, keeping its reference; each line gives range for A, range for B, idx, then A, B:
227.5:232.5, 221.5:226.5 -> 0.28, 0.5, 0.49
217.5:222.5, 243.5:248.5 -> 0.86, 0.8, 1.14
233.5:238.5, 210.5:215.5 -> 0.90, 0.9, 1.11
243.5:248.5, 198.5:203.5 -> 1.06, 1.1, 1.01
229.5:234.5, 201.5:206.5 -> 0.56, 0.6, 1.06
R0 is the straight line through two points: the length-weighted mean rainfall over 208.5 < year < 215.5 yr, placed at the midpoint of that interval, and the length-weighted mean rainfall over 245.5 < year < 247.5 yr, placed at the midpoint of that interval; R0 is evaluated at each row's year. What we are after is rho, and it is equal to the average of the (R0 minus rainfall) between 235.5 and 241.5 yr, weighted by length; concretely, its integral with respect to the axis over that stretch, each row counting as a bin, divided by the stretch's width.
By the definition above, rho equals 0.2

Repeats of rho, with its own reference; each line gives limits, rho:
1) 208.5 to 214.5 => 0.0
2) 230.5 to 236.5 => 0.7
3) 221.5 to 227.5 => 1.1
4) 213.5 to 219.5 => 0.1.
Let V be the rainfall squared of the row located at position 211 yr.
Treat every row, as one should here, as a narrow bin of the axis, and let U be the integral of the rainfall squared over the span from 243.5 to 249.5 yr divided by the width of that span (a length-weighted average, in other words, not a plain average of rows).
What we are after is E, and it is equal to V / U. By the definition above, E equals 0.89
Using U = 4.1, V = 3.6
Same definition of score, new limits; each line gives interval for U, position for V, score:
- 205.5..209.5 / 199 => 3.48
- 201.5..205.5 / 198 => 3.56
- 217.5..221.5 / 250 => 3.61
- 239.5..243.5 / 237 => 3.44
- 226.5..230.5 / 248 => 2.84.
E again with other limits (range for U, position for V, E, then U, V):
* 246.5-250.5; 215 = 0.94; 4.1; 3.9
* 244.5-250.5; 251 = 1.00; 4.1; 4.1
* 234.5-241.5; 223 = 0.27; 3.2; 0.9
